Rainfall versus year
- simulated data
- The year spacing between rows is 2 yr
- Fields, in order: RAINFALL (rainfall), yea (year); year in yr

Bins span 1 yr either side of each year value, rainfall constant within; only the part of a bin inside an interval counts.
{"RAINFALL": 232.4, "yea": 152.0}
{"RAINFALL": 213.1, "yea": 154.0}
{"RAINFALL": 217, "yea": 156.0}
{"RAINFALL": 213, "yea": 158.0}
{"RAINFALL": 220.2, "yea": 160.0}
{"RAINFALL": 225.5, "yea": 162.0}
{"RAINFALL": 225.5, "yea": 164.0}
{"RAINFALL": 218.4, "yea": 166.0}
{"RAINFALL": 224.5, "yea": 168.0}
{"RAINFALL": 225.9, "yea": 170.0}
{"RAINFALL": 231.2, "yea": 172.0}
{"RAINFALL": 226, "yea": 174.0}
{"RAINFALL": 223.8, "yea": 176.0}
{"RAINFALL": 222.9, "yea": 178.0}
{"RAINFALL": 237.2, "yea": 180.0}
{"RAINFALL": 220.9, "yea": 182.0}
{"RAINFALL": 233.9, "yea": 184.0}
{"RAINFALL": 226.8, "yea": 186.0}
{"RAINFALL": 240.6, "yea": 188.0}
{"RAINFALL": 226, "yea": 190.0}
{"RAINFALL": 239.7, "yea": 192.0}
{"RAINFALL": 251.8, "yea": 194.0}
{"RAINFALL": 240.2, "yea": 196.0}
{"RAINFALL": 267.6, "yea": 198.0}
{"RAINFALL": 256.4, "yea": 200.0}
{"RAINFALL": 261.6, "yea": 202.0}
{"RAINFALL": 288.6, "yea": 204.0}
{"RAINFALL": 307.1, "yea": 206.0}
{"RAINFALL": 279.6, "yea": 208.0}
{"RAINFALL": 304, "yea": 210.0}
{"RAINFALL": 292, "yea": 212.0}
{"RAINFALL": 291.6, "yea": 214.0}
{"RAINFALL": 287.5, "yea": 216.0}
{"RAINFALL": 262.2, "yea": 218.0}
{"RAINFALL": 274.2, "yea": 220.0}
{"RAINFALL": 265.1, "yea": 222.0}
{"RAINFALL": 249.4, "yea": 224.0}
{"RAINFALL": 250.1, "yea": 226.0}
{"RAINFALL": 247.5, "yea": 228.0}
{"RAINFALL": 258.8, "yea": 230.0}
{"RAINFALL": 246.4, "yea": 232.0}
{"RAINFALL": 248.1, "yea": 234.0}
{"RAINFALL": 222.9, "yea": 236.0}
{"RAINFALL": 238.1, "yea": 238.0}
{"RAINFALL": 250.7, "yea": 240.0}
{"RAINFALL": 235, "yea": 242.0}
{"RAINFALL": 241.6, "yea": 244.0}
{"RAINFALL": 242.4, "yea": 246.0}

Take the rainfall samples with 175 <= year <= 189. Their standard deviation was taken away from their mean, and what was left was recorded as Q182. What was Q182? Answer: 222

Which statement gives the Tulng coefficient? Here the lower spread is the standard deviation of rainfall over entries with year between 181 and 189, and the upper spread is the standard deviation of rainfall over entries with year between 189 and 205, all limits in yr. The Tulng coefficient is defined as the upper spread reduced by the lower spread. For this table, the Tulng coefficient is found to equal 11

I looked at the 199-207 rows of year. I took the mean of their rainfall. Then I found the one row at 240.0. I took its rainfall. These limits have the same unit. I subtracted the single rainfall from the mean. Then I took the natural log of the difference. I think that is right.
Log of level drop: 3.32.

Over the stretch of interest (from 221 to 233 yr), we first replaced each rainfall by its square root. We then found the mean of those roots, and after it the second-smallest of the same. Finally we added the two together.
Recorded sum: 31.6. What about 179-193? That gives 30.3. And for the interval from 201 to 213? 33.7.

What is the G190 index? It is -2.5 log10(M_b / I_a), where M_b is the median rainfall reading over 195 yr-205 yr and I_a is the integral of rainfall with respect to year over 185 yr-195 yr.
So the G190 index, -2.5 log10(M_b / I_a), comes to 2.39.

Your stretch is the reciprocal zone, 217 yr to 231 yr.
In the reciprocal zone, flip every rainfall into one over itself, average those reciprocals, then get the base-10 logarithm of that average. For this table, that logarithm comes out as -2.41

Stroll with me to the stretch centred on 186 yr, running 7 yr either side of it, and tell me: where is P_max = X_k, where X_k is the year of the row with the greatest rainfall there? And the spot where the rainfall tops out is 188.0 yr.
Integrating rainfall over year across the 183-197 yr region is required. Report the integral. 3318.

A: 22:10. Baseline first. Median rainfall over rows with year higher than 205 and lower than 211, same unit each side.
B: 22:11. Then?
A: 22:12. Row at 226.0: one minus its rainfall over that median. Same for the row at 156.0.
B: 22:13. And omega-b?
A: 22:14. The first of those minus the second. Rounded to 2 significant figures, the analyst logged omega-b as -0.11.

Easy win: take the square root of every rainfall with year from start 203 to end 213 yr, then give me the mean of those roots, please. 17.2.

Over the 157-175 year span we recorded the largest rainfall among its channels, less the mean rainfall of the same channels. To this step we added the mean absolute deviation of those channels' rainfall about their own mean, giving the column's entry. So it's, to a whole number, 12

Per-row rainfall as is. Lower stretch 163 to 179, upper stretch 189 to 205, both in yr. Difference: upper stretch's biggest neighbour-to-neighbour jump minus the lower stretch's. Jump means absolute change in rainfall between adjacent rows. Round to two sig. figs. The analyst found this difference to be 20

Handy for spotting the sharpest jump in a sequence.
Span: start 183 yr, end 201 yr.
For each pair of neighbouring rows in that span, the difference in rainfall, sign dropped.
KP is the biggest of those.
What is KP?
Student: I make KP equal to 27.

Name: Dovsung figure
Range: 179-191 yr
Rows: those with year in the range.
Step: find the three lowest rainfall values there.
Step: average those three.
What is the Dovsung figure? 225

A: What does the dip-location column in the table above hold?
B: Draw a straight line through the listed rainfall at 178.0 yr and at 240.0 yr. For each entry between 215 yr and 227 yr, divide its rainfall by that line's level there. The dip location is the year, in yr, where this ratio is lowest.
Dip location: 226.0 yr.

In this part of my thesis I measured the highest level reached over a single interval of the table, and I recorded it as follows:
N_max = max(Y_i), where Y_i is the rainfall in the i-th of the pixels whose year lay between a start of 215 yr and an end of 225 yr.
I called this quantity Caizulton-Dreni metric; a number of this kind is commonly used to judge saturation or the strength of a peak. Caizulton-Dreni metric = 287.5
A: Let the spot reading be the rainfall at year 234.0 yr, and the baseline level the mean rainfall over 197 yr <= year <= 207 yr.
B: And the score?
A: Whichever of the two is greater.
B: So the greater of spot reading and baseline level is 276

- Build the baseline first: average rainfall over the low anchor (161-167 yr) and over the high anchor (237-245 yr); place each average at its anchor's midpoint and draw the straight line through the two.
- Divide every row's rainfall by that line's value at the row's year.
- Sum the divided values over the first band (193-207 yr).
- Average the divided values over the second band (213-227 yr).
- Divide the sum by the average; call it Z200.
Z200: 7.1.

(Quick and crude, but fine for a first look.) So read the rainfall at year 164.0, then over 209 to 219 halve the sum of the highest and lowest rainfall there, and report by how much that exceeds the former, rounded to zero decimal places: 58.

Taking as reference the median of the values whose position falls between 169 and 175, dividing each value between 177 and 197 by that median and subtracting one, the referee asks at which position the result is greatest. 194.0 yr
